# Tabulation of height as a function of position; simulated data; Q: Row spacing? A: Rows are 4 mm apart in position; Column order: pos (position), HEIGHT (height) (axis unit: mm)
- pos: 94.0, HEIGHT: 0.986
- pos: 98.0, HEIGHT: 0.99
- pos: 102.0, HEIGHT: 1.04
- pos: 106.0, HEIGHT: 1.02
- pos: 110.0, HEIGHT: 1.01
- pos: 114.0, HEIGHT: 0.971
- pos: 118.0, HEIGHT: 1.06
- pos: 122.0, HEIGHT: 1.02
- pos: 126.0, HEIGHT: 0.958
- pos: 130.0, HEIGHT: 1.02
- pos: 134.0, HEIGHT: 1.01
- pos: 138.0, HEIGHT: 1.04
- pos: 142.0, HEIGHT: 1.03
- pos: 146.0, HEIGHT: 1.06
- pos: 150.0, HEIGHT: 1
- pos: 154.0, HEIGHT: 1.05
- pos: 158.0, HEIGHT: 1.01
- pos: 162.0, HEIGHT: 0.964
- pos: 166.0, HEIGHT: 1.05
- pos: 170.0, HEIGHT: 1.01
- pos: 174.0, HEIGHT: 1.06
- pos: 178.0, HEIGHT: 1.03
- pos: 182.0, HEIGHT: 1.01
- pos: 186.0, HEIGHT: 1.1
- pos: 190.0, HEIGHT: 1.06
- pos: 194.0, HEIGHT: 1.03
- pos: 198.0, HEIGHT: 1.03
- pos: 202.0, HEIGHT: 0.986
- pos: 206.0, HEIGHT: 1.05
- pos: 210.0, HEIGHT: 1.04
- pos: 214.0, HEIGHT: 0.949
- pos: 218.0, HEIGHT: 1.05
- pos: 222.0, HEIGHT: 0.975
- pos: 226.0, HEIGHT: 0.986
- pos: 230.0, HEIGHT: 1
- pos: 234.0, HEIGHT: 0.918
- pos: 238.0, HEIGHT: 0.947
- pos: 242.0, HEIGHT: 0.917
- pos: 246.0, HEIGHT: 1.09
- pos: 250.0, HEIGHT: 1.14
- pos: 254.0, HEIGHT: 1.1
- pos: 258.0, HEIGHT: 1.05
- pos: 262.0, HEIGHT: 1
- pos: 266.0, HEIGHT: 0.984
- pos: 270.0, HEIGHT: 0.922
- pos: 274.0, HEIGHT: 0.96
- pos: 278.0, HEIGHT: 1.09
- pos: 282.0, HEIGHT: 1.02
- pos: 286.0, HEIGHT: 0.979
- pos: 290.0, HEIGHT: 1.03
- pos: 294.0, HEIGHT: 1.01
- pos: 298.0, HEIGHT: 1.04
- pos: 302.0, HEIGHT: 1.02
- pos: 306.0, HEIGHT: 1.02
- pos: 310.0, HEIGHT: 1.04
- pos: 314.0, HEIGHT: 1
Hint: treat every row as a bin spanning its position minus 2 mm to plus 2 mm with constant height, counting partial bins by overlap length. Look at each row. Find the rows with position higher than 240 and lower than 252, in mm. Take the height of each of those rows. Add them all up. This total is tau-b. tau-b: 3.15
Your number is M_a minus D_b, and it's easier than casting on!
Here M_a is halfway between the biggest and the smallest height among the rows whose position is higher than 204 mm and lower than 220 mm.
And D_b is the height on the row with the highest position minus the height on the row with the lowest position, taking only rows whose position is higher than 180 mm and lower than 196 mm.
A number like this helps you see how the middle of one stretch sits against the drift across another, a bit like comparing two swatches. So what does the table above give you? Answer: 0.98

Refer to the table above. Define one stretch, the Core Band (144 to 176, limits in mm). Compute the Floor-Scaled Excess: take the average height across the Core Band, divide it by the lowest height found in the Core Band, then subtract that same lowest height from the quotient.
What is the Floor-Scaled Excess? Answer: 0.10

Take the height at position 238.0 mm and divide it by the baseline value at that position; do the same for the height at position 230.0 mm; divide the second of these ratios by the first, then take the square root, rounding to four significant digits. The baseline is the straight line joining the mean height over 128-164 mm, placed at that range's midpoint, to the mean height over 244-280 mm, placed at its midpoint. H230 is 1.028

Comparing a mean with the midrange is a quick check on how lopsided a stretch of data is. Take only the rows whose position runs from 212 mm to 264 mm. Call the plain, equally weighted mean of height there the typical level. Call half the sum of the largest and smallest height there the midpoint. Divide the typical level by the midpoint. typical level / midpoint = 0.98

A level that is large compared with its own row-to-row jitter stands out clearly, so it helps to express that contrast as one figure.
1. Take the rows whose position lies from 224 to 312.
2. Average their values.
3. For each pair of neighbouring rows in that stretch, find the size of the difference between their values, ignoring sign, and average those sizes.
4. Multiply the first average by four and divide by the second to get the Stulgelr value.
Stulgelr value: 84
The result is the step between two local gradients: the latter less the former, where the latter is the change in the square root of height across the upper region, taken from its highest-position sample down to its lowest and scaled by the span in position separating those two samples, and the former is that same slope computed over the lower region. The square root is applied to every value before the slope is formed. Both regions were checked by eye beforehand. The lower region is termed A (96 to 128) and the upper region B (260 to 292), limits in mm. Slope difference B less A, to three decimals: 0.001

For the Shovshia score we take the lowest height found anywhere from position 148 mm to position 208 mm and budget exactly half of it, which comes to 0.482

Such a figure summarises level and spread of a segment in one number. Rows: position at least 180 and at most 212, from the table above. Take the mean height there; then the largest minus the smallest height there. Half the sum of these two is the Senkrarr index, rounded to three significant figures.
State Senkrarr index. 0.576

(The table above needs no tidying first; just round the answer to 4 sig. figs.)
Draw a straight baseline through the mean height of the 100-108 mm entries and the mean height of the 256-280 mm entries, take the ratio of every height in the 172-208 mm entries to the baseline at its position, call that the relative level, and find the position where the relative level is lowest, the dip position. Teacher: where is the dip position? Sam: 202.0 mm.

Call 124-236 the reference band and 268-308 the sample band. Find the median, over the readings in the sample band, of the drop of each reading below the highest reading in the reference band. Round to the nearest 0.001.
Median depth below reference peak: 0.080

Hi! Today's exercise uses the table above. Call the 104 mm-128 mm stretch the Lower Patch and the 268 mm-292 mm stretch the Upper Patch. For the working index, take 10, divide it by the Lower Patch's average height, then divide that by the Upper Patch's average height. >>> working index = 9.9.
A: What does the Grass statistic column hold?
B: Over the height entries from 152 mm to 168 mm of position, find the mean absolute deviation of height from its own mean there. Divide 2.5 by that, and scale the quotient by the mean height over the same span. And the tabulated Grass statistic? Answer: 81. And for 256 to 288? 63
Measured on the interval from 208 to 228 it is 69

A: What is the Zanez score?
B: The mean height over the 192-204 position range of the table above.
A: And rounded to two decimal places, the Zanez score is 1.02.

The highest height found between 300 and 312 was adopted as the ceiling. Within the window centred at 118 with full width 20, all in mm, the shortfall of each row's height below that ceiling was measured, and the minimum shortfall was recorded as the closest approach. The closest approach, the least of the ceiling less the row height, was -0.020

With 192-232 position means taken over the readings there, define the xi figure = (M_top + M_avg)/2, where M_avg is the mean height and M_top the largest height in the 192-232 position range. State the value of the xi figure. 1.03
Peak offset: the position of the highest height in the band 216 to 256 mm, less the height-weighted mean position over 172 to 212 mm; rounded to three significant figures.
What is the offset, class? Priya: 58.1 mm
